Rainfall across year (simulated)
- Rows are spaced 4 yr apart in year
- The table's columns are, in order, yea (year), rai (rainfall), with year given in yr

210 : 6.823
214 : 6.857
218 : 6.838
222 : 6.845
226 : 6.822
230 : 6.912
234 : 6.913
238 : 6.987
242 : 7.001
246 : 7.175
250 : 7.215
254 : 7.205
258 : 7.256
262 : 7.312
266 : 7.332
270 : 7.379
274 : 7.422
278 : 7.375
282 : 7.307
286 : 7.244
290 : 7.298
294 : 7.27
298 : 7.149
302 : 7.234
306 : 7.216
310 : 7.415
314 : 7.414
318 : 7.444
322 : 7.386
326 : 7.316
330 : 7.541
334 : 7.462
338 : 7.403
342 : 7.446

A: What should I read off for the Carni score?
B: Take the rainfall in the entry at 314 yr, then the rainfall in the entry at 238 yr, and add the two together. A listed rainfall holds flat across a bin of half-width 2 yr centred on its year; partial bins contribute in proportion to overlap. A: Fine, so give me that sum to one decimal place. 14.4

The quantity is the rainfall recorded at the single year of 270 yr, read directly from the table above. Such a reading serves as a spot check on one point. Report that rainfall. 7.379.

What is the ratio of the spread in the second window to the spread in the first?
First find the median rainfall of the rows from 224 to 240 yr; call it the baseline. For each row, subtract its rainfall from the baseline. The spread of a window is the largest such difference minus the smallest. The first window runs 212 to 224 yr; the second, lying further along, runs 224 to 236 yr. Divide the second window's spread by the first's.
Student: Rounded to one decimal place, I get 4.8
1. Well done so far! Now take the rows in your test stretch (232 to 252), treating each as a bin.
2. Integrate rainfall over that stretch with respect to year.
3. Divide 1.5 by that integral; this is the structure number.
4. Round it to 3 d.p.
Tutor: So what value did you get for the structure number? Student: 0.011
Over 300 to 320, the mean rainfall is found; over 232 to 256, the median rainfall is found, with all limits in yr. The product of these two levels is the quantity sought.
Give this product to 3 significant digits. 52.1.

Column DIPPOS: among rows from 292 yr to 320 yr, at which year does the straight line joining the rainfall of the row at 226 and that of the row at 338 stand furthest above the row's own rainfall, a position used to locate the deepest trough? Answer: 298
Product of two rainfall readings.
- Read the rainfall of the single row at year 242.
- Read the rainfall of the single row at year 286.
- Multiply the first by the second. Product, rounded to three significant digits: 50.7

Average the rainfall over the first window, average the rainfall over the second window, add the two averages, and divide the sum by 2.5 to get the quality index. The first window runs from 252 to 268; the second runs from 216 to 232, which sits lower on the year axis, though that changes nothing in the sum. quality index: 5.65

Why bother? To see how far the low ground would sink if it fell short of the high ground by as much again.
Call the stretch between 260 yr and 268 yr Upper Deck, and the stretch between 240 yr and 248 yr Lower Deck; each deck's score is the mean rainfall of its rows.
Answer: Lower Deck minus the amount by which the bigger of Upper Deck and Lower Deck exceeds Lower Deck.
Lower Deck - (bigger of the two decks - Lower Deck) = 6.9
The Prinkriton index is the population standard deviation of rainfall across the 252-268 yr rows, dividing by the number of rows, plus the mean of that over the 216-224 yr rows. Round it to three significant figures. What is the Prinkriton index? 6.89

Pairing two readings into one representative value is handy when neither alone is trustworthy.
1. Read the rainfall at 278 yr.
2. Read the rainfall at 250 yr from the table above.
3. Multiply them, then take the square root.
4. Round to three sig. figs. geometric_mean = 7.29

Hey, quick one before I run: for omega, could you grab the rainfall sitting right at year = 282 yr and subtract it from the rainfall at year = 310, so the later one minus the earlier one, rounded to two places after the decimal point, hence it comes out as 0.11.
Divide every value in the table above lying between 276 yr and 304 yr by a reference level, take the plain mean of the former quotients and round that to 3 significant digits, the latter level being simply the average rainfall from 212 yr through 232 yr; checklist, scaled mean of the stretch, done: 1.06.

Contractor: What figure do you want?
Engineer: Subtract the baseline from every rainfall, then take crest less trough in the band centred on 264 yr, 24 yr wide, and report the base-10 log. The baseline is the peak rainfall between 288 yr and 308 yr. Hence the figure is -0.66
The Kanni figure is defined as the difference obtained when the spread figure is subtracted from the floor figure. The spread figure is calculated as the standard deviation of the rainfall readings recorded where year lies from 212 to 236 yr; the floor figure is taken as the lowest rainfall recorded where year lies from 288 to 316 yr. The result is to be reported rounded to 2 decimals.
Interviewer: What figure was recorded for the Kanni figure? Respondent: 7.11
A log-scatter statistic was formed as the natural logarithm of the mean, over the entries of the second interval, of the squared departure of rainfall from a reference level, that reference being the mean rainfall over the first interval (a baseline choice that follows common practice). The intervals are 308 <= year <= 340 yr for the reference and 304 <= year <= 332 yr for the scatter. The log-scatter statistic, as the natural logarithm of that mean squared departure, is -4.6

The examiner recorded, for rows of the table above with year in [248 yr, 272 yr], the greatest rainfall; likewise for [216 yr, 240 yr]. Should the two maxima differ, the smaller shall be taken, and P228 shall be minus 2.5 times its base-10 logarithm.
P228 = -2.11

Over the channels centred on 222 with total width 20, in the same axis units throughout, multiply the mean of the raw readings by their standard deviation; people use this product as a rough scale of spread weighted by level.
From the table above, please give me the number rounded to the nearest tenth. 0.2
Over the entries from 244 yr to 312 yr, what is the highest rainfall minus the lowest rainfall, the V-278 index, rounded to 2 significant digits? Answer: 0.27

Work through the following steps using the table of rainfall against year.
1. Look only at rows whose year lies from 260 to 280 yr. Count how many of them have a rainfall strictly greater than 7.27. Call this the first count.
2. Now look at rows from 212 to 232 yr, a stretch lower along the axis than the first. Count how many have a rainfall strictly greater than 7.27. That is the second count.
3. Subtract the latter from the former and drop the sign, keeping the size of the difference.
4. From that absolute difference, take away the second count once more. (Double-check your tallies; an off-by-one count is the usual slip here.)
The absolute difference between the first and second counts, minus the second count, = 5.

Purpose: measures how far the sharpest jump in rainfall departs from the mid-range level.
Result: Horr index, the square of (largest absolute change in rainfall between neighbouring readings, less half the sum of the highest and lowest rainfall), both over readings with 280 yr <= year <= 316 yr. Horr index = 50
